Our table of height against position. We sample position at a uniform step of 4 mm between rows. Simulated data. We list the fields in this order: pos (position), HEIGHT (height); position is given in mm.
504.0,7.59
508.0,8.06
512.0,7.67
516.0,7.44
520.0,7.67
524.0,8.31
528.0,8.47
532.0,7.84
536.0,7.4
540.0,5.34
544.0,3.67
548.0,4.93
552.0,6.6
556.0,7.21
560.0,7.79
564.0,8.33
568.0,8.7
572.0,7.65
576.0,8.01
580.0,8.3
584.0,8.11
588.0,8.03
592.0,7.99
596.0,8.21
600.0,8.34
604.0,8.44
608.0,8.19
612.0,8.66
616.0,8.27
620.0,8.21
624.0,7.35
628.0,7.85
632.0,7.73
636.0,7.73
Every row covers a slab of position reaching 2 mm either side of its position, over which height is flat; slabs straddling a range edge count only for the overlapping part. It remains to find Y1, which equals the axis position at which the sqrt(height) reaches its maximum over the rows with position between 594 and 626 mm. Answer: 612.0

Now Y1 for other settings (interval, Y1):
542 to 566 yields 564.0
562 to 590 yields 568.0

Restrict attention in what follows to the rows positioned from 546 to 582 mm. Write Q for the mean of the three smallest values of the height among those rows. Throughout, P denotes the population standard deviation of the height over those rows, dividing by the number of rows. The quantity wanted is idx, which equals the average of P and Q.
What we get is 3.7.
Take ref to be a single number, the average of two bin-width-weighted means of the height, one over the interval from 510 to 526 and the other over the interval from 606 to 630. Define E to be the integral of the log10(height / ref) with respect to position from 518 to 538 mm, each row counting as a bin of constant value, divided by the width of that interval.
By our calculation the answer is 0.000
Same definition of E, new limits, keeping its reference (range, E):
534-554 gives -0.165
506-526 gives -0.006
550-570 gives -0.013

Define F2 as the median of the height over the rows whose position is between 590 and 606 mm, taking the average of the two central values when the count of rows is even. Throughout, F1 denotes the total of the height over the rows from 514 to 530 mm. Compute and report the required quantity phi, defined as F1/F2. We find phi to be 3.9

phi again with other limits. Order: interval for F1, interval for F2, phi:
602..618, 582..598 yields 4.2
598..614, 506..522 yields 4.4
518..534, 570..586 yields 4.0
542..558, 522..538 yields 2.8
